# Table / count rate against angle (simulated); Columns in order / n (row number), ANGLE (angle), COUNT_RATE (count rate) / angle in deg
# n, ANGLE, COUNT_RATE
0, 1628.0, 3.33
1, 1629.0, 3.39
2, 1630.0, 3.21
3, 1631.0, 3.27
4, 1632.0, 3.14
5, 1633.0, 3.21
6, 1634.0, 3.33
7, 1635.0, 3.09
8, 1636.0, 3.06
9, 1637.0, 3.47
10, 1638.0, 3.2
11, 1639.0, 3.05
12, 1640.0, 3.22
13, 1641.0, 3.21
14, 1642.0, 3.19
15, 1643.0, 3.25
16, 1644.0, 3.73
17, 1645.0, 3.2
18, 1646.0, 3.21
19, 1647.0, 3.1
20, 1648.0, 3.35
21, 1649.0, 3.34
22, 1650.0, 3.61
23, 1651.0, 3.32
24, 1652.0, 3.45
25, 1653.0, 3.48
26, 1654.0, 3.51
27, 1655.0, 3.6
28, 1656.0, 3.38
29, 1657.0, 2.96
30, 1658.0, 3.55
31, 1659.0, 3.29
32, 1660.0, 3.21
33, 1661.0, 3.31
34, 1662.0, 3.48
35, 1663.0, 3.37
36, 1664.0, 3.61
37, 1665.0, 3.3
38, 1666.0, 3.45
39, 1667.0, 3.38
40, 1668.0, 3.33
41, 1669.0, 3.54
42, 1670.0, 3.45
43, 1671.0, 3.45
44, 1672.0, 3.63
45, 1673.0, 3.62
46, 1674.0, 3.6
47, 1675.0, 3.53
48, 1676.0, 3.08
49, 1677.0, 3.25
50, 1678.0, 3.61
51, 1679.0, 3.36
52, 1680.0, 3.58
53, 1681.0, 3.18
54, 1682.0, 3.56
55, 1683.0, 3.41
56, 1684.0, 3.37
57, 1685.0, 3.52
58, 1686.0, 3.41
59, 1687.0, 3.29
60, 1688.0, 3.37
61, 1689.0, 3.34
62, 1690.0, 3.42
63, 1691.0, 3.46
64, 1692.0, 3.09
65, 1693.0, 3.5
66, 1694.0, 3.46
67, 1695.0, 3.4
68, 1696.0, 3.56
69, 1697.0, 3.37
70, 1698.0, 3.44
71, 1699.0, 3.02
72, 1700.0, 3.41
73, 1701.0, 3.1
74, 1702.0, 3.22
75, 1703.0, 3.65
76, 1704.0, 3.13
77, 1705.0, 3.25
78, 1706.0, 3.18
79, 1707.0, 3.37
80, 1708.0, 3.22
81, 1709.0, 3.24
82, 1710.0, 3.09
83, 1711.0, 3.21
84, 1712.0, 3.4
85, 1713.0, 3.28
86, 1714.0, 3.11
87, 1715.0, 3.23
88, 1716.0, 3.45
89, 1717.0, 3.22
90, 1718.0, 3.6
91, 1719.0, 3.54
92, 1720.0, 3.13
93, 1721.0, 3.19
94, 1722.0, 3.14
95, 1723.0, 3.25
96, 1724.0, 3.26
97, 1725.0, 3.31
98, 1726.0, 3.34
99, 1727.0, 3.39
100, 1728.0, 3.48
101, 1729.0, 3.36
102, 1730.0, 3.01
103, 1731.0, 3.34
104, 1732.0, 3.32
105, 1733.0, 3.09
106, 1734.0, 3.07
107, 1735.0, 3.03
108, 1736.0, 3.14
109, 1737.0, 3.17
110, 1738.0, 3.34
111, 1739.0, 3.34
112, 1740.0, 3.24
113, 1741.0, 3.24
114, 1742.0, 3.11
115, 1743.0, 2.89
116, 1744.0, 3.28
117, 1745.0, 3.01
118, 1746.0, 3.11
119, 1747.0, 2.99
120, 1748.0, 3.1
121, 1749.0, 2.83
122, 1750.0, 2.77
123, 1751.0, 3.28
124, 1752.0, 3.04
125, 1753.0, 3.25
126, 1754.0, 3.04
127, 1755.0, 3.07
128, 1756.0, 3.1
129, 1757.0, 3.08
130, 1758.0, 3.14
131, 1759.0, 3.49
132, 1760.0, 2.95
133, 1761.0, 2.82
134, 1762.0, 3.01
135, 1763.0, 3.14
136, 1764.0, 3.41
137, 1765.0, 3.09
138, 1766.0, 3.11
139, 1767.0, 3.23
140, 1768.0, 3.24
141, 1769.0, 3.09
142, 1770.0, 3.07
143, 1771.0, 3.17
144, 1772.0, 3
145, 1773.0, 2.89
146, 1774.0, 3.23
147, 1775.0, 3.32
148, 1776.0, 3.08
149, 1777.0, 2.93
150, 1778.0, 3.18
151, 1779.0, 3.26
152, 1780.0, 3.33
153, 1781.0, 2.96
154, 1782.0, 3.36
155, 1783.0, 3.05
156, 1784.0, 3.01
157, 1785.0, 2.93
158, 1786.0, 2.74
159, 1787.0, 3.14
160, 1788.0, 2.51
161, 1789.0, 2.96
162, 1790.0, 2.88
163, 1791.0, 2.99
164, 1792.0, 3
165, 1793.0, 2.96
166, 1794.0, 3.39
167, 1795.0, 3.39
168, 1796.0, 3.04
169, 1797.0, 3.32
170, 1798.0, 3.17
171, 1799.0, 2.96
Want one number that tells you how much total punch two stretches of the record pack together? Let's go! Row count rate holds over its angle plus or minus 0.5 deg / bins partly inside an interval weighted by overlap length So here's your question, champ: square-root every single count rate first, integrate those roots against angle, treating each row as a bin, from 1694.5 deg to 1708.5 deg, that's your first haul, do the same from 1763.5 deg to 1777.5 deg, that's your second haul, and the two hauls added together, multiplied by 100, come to 5023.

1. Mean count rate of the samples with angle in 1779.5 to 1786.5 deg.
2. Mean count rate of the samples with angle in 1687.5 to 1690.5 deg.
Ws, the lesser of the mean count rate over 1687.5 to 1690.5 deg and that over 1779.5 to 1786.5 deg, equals 3.05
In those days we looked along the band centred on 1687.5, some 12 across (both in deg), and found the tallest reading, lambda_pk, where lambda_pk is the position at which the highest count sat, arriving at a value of 1682.0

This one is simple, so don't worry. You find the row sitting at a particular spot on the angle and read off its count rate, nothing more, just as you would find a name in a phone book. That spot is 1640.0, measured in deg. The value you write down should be 3.22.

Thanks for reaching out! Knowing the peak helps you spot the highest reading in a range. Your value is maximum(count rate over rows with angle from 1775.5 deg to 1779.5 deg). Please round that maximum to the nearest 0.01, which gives 3.26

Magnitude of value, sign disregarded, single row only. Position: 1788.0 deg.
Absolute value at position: 2.51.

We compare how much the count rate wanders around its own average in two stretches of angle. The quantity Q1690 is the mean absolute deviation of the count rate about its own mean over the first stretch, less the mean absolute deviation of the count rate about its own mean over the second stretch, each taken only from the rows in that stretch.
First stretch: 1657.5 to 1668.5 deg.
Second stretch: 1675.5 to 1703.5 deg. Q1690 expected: -0.032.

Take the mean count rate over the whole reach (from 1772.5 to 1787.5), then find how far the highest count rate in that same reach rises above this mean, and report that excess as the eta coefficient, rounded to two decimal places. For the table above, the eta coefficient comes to 0.27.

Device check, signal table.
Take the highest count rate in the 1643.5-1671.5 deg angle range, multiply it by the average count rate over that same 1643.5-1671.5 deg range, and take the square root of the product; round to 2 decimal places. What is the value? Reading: 3.56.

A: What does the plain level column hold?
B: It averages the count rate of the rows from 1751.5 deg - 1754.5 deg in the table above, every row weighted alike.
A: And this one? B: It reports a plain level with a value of 3.11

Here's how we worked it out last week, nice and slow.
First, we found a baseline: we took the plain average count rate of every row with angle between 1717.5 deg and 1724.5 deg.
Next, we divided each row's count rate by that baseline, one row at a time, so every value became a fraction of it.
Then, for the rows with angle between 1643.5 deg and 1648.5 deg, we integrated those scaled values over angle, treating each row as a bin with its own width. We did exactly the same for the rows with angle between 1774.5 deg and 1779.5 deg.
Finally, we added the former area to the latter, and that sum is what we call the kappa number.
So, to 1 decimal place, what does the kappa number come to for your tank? 9.8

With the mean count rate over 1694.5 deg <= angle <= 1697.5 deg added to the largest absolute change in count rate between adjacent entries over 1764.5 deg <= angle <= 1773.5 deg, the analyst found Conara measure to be 3.61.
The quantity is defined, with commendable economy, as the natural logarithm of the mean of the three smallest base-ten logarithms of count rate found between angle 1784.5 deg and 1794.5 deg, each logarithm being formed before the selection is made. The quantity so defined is -0.84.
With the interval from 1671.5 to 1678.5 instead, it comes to -0.66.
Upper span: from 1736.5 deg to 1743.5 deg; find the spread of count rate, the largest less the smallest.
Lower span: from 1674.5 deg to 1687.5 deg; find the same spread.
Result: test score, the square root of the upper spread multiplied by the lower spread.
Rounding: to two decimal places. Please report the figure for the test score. 0.49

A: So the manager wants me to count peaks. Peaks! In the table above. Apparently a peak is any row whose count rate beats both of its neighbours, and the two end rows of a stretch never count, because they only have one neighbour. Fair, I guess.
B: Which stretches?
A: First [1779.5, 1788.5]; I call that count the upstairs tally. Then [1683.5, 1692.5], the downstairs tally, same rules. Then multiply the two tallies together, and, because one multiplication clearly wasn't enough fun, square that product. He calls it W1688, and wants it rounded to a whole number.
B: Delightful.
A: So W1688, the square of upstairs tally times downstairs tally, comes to 36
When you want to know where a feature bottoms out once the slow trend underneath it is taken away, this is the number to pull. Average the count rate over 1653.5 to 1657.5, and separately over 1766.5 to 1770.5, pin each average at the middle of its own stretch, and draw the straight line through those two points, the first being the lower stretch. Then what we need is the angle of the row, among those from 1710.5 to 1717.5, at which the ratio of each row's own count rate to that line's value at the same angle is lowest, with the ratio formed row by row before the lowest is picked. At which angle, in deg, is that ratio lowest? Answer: 1714.0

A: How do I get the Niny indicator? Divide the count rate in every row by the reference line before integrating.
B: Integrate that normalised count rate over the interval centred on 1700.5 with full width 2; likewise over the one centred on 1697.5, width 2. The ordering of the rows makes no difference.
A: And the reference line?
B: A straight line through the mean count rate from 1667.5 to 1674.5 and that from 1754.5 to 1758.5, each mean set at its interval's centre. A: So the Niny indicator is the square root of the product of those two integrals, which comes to 1.97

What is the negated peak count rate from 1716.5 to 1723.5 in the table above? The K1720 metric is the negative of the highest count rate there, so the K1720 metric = -3.60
